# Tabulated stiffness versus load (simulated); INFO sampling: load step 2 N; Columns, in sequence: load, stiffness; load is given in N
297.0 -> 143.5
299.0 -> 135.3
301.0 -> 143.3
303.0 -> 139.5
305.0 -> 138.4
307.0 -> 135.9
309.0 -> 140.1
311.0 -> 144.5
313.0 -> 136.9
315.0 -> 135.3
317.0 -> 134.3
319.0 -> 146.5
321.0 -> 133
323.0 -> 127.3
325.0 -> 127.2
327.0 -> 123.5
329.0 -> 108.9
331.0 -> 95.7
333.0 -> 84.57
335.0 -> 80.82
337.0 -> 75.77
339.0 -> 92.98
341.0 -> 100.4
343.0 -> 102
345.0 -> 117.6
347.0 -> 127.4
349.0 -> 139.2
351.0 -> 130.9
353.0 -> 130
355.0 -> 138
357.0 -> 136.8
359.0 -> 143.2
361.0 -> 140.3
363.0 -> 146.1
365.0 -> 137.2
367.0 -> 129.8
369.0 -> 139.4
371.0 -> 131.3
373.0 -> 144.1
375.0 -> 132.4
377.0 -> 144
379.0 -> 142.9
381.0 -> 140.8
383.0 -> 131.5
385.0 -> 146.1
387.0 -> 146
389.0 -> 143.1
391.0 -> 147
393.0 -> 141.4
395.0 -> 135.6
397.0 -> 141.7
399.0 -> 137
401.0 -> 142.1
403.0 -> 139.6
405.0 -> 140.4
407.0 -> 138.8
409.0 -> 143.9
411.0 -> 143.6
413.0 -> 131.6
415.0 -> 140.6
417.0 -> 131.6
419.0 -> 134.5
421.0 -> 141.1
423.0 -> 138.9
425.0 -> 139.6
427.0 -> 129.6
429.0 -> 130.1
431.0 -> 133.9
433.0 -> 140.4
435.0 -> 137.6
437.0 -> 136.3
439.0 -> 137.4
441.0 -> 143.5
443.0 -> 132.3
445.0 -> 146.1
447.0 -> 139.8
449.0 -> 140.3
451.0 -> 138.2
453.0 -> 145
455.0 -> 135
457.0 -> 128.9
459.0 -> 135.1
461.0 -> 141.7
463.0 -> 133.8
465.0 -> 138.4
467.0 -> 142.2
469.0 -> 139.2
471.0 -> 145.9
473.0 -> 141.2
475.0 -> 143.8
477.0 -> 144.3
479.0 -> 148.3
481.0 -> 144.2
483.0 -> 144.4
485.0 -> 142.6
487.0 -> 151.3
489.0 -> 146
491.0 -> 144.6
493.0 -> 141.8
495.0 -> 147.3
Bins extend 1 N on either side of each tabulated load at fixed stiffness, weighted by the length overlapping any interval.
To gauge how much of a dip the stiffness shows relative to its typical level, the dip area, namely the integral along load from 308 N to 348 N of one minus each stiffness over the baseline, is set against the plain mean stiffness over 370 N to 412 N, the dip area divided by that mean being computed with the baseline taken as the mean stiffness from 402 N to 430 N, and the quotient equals 0.043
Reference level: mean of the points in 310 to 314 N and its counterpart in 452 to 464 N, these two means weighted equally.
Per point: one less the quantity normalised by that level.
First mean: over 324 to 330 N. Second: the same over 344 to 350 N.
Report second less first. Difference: -0.059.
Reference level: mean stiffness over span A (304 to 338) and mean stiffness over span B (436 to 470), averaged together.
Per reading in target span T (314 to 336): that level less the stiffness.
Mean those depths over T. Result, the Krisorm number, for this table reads 12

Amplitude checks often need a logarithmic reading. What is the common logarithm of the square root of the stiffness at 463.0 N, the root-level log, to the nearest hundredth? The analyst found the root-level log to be 1.06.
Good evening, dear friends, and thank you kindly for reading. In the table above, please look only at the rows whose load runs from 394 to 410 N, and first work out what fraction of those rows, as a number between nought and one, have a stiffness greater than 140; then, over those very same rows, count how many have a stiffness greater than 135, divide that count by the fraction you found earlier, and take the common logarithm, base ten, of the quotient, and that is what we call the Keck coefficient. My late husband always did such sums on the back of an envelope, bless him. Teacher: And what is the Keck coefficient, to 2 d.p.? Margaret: 1.20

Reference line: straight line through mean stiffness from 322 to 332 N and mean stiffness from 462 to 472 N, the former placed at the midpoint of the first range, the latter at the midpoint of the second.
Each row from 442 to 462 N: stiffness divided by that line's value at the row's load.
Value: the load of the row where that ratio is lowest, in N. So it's 457.0 N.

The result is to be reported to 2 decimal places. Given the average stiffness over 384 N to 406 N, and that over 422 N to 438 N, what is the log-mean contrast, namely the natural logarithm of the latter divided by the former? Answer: -0.04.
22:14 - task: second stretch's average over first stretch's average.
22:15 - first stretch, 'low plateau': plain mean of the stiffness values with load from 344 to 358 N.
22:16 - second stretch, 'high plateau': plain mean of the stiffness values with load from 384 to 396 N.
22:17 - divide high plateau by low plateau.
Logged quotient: 1.09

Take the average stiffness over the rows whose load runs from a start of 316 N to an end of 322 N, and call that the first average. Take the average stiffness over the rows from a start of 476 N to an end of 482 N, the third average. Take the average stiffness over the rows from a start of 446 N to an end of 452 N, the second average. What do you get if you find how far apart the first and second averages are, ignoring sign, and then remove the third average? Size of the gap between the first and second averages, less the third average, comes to -144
